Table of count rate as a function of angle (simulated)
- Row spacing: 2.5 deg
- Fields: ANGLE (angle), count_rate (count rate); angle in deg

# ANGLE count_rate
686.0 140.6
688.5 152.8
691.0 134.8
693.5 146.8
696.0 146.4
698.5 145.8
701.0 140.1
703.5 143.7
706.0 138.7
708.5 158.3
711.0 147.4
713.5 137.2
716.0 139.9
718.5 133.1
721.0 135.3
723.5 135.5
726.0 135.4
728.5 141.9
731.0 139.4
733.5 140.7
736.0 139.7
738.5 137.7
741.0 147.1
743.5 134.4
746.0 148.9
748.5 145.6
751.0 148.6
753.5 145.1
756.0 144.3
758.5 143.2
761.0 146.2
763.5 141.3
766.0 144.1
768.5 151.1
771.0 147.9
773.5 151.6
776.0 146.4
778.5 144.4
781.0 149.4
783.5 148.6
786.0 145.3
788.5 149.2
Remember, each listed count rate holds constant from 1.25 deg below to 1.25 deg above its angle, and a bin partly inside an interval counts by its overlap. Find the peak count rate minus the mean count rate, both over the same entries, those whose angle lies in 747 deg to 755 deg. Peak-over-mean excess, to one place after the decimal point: 2.2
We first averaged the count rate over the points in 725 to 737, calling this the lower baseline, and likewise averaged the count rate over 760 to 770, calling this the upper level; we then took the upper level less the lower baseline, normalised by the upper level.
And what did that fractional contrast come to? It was 0.043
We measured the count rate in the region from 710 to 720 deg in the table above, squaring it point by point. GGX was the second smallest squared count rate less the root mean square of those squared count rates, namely -691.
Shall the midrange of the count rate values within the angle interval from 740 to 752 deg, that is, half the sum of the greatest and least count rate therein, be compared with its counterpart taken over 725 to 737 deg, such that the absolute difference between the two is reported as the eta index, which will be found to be 3.0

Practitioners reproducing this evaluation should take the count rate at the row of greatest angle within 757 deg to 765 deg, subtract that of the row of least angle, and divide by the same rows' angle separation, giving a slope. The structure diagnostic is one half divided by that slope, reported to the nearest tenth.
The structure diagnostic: -1.3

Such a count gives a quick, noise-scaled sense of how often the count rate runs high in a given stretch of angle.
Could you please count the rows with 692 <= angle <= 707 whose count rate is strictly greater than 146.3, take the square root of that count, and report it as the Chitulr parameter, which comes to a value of 1.41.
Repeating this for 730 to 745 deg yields 1.00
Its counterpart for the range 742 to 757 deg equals 1.41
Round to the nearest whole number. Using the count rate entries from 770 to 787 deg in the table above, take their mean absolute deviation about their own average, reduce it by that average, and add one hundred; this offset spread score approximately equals -46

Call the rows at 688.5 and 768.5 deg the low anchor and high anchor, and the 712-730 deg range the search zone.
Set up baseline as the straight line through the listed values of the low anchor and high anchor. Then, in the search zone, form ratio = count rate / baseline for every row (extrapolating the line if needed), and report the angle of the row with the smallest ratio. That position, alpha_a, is 718.5 deg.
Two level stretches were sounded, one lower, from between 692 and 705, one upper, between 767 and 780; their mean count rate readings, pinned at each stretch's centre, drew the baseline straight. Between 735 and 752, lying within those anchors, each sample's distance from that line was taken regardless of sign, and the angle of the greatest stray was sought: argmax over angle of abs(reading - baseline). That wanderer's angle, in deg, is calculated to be 743.5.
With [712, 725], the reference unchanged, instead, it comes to 718.5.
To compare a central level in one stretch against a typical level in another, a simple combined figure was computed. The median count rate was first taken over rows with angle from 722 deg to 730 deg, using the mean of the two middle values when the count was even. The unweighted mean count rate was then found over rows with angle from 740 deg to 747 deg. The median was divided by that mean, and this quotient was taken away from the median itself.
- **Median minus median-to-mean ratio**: 135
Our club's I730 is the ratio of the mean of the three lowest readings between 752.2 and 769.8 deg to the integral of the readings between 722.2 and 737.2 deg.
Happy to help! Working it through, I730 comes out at 0.069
